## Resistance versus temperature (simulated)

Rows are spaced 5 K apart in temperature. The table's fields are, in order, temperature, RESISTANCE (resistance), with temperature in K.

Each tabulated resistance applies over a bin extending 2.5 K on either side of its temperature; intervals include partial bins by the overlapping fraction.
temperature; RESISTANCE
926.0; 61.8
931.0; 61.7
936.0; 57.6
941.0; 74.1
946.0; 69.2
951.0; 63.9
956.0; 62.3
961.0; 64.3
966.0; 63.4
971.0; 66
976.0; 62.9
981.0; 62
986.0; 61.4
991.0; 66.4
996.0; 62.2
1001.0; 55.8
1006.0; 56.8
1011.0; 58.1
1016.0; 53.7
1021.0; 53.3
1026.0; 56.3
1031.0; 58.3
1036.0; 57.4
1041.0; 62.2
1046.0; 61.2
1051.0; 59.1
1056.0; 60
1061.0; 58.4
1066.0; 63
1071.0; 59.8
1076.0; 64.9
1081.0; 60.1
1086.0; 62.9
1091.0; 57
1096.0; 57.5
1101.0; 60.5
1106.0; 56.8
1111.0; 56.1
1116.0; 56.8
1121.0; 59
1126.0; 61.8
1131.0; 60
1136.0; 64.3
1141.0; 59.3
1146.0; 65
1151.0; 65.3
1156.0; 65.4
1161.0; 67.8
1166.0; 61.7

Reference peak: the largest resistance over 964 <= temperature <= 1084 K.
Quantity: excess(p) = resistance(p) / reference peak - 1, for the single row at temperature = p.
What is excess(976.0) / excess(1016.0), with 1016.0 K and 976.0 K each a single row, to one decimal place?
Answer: 0.3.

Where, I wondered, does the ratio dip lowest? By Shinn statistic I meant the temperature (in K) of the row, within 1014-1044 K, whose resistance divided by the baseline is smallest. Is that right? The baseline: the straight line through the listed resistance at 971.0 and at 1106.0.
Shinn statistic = 1021.0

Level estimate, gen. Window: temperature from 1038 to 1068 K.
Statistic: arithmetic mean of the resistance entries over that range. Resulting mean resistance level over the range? 60.6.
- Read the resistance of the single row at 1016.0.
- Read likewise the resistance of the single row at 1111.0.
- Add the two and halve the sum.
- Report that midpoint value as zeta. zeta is 55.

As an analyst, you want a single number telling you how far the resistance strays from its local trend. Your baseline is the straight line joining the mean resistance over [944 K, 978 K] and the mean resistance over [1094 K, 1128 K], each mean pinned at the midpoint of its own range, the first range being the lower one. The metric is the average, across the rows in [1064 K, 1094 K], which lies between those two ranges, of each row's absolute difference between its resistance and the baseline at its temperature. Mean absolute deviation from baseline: 2.4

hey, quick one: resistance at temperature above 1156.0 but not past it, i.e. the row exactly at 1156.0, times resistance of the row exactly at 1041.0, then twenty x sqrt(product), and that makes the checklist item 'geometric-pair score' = 1276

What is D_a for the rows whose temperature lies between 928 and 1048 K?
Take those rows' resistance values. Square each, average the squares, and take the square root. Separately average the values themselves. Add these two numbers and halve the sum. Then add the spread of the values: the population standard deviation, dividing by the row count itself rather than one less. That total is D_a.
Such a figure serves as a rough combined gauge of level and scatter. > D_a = 66.1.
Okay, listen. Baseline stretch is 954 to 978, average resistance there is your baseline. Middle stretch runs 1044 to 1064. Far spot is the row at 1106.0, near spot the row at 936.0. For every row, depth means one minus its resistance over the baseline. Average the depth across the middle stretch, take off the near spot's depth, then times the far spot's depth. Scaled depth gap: -0.004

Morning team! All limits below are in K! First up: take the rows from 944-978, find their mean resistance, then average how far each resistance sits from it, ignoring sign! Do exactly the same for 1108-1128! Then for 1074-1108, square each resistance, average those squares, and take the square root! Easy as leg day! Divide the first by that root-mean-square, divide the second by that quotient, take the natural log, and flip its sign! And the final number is -4.2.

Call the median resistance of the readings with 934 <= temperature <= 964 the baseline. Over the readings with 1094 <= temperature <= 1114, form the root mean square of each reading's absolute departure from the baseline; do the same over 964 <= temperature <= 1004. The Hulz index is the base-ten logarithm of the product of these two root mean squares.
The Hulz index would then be 1.36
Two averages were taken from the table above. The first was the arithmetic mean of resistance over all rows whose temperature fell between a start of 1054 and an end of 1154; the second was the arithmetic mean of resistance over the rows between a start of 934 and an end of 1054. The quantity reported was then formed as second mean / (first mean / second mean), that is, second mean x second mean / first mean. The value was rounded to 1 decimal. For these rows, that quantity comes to 61.9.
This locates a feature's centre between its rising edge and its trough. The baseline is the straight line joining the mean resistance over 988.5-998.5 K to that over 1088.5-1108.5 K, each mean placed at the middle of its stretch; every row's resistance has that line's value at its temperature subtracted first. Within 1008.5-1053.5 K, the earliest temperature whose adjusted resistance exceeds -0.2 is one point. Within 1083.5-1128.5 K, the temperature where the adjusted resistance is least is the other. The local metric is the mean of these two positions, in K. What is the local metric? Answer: 1066.0 K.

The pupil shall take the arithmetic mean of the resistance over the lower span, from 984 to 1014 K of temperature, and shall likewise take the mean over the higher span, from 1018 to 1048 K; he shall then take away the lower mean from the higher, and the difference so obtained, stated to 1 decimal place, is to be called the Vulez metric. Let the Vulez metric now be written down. -2.0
